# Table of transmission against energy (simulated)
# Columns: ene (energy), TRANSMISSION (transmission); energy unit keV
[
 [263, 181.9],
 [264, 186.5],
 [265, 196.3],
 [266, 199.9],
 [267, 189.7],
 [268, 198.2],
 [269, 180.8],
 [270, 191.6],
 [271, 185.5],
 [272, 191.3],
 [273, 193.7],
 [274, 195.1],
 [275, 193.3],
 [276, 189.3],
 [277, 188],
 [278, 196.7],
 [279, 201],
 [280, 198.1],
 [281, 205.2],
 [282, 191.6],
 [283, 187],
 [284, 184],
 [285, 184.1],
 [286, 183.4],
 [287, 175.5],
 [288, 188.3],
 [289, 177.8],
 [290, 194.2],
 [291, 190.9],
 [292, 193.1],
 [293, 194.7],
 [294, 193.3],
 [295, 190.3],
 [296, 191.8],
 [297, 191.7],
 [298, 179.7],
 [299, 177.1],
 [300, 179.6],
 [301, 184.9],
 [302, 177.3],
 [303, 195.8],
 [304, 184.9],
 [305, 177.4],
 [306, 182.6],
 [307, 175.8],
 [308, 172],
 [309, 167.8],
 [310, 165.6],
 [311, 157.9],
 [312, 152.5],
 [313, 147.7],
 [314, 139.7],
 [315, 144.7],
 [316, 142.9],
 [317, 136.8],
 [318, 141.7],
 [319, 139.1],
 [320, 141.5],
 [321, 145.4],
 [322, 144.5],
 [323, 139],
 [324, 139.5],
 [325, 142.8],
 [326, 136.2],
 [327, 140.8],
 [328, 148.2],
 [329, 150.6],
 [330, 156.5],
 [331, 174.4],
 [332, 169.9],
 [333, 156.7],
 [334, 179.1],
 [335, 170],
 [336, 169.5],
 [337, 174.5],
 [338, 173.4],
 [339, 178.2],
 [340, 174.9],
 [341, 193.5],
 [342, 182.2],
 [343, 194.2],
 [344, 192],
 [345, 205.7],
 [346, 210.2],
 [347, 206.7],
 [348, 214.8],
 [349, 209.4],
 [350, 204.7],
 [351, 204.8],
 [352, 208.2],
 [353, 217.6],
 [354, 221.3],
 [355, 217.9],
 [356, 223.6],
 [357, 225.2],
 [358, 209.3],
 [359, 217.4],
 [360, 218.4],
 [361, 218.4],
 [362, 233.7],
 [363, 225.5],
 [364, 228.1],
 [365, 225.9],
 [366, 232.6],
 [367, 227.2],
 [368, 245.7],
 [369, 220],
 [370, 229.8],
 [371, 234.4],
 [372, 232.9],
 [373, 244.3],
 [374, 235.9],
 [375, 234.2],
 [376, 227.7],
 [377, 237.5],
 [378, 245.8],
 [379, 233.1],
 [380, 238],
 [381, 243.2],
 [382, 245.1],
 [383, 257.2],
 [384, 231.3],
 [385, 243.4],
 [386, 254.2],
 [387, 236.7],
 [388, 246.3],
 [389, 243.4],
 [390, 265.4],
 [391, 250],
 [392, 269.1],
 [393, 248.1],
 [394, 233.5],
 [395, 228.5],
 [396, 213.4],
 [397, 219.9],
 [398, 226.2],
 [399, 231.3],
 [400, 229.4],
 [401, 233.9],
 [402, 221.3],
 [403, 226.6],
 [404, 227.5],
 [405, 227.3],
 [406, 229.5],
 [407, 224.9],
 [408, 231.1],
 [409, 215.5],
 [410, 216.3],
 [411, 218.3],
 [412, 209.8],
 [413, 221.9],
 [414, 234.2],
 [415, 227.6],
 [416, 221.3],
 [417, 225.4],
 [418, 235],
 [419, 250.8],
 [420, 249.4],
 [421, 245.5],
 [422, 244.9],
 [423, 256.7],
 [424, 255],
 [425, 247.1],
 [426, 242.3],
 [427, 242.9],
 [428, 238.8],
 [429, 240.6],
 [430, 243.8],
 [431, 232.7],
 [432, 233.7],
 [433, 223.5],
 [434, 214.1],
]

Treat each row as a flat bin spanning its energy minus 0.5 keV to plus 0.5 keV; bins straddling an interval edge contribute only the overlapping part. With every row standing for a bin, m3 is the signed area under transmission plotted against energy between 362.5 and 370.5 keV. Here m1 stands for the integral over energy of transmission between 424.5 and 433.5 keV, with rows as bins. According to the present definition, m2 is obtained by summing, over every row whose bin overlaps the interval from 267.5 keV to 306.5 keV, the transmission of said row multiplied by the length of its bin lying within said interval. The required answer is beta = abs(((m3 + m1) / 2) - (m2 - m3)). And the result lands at 3534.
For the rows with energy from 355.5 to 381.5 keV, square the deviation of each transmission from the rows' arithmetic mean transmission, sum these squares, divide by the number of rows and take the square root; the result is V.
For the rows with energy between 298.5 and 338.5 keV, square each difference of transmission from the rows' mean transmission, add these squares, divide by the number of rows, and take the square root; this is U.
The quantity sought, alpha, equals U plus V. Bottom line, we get 26.2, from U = 17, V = 9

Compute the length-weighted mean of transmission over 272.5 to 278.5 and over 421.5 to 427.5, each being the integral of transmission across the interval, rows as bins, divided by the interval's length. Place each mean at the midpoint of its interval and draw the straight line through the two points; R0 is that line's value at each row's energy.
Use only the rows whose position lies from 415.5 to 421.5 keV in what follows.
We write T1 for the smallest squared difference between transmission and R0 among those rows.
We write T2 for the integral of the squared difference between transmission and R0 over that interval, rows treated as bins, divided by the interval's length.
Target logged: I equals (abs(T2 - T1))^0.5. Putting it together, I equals 14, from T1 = 2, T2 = 184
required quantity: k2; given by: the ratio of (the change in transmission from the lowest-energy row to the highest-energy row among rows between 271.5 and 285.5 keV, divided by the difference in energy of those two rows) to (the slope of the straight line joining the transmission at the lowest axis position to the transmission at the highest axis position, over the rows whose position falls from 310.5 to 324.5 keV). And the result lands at 0.39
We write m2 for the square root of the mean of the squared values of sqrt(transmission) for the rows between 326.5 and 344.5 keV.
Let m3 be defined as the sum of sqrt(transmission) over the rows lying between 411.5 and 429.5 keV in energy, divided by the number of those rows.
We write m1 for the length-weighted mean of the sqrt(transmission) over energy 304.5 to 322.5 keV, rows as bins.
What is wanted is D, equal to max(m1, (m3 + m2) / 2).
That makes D 14.3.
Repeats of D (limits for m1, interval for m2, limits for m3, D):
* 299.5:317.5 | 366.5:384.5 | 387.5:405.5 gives 15.4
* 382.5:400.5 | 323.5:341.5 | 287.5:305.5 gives 15.5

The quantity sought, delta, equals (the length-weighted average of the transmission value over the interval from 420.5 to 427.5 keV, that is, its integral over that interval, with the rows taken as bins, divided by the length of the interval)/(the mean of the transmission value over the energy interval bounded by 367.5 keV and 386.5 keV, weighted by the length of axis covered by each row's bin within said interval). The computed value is 1.04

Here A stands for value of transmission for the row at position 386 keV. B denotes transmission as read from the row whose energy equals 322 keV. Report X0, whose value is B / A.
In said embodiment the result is 0.6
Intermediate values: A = 254.2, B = 144.5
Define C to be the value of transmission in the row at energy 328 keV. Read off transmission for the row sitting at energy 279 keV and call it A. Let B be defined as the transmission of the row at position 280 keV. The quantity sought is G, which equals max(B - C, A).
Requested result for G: 201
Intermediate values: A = 201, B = 198.1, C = 148.2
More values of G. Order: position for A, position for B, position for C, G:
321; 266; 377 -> 145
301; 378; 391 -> 185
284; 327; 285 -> 184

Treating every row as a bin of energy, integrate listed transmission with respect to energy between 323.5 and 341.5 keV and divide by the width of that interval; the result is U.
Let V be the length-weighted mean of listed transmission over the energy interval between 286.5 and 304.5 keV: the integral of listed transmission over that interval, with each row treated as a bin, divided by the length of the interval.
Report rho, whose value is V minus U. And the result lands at 24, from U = 163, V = 187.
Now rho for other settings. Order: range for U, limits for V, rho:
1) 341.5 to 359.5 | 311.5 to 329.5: -66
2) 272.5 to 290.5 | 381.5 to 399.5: 51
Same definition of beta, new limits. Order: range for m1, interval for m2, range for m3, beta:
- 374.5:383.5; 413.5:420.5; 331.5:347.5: 3833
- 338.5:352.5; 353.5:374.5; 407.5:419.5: 683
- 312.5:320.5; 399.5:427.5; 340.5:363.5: 1338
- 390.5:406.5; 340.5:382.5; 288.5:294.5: 5742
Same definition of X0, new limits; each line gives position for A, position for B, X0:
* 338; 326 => 0.8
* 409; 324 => 0.6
